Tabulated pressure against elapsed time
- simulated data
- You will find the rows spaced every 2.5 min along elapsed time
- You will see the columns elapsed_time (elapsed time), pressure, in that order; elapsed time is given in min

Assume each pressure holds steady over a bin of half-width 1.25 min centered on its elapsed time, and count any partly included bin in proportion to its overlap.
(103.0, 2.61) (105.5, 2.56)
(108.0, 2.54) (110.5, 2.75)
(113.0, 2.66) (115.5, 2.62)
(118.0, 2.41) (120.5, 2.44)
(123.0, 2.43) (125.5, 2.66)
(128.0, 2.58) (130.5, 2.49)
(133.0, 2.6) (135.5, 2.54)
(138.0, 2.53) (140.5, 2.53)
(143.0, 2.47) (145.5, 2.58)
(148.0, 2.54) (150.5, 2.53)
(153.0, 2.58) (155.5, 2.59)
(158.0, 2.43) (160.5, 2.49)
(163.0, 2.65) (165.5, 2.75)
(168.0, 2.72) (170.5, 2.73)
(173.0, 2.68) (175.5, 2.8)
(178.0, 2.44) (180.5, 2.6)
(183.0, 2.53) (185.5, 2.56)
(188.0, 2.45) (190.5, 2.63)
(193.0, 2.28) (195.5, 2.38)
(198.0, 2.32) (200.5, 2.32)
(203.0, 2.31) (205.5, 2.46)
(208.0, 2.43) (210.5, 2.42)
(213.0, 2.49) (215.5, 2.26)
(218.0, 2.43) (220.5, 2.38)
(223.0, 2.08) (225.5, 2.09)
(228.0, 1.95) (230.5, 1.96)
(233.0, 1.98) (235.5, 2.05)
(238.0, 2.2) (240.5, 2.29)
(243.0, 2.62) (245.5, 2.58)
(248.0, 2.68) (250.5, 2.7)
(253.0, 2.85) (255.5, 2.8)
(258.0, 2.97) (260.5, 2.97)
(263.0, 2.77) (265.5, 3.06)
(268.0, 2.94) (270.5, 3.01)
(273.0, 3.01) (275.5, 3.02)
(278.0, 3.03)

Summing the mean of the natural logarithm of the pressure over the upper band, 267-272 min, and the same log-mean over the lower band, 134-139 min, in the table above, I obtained 2.02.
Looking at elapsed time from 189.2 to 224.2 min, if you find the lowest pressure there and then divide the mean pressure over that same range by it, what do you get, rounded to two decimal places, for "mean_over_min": 1.14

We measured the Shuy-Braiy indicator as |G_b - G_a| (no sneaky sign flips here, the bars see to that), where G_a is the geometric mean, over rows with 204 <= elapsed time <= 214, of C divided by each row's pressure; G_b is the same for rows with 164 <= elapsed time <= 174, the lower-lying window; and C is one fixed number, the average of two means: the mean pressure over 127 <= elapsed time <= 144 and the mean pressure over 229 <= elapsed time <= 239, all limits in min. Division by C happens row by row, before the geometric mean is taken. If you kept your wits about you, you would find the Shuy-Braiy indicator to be 0.093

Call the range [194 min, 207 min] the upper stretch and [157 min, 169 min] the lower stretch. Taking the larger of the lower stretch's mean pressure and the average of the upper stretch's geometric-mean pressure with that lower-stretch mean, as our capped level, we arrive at 2.61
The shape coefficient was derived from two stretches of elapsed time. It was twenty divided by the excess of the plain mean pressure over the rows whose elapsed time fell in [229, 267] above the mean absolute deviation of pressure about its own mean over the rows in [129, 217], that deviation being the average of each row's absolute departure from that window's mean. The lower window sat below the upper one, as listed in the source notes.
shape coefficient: 8.1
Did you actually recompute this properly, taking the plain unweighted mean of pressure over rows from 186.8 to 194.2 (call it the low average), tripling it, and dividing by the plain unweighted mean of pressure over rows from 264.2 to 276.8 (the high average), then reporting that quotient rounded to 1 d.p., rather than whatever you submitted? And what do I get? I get 2.4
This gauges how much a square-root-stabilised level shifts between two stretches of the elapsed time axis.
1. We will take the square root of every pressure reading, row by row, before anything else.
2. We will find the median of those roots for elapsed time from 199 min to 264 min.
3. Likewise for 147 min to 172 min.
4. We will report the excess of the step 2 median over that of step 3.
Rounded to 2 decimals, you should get -0.05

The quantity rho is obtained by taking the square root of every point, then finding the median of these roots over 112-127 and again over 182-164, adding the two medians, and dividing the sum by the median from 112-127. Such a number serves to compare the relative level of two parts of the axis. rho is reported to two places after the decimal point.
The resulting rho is 2.04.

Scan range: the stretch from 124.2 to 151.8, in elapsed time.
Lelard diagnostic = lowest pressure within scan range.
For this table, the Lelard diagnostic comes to 2.47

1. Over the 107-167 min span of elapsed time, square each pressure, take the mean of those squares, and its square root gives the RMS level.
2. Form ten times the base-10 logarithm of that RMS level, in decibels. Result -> 4.08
